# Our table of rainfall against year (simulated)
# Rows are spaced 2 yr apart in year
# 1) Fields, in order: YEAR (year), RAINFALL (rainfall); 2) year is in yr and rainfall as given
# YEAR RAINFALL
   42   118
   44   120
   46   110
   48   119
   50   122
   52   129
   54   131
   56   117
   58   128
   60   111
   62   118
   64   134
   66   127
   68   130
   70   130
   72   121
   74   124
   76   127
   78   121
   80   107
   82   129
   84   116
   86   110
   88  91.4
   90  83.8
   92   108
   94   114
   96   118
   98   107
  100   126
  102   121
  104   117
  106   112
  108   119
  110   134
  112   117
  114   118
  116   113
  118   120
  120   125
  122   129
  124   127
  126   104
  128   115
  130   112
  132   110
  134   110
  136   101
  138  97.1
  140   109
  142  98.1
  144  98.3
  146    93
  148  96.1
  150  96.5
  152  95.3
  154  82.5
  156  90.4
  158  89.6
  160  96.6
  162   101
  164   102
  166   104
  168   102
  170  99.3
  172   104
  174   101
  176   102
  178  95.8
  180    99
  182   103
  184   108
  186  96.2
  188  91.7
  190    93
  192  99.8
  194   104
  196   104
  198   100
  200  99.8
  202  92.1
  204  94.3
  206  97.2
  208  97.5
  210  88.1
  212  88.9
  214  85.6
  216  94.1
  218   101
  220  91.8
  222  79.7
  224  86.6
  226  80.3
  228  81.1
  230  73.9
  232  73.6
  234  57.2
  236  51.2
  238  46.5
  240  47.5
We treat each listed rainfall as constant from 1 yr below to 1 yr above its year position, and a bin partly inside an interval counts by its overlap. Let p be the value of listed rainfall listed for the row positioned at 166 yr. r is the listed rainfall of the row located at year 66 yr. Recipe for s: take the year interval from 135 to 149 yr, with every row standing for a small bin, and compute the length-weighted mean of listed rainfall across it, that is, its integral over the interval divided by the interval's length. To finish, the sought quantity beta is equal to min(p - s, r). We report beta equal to 5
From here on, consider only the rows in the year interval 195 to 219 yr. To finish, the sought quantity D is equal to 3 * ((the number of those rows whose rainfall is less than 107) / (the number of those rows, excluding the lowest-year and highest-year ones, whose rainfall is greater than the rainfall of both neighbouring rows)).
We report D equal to 18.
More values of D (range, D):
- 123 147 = 6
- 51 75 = 0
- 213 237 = 12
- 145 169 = 12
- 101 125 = 0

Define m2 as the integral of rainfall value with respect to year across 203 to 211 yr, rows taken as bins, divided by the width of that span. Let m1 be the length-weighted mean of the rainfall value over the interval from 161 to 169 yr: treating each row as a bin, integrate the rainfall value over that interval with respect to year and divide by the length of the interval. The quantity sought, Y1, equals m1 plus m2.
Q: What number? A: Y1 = 197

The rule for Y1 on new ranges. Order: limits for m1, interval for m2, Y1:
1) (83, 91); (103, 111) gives 221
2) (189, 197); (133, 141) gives 204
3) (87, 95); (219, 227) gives 184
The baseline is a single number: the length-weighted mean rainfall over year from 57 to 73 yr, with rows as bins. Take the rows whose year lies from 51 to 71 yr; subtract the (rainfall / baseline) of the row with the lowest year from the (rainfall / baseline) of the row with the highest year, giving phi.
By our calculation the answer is 0.01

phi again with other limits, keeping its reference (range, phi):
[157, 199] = 0.08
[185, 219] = 0.04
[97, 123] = 0.18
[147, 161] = 0.00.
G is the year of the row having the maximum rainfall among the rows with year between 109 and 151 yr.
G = 110 yr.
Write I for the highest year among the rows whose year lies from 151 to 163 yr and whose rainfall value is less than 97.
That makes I 160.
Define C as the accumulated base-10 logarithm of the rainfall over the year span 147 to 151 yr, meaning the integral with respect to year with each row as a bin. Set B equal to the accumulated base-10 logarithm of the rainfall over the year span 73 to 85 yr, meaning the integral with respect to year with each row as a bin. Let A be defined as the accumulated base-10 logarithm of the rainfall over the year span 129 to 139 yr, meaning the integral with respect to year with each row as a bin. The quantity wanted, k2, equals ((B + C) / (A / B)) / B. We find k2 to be 1.6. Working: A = 20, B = 25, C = 8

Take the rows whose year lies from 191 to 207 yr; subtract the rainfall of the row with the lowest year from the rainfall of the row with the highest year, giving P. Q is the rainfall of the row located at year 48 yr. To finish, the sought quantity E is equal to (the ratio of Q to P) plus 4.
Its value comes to -42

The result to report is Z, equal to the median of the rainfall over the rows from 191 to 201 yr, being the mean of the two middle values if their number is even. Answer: 100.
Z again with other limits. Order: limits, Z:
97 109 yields 118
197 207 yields 97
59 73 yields 127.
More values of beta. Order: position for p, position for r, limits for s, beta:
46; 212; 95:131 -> -9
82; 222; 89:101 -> 20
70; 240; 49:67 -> 6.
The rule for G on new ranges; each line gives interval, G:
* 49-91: 64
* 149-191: 184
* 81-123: 110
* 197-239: 218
